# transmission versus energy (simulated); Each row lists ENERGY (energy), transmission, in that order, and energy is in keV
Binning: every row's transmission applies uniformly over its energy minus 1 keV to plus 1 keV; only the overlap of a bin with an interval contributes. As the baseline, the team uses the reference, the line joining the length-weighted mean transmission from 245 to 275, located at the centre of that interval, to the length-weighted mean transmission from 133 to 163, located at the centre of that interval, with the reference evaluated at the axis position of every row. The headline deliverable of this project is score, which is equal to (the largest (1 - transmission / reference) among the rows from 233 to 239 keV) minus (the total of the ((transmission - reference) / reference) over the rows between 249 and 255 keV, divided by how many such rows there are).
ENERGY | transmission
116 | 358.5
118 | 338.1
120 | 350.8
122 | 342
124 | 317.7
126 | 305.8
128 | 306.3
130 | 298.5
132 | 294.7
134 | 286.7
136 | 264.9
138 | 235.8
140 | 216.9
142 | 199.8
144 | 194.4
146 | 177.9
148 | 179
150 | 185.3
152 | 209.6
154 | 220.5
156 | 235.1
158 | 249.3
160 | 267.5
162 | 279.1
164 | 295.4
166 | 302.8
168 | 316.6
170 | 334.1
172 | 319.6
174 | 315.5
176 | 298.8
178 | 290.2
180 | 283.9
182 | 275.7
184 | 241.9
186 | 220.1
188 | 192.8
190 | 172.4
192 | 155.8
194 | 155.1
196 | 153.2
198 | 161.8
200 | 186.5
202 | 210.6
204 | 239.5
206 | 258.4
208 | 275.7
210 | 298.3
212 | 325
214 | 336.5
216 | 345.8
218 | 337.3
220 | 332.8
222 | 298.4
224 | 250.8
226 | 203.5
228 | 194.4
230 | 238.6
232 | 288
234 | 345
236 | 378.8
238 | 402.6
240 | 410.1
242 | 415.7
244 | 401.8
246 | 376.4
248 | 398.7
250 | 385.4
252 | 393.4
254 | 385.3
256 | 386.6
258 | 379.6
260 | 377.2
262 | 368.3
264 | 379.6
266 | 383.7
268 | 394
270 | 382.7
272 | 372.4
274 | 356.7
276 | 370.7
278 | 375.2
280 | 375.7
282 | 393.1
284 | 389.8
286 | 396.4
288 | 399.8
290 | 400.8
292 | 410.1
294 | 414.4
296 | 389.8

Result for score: -0.05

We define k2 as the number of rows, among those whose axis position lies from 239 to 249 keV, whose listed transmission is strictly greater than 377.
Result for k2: 4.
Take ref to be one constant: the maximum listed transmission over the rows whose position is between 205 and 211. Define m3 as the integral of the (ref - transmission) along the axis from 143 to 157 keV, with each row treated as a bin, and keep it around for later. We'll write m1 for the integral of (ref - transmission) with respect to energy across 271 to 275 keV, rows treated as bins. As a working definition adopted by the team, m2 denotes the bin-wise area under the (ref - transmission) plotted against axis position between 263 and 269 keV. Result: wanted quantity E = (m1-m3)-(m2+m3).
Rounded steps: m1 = -265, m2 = -525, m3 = 1373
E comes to -2485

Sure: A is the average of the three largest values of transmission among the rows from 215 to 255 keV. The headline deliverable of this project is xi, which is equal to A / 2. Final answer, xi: 205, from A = 409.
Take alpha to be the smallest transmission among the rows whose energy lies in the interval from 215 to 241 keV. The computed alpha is 194.4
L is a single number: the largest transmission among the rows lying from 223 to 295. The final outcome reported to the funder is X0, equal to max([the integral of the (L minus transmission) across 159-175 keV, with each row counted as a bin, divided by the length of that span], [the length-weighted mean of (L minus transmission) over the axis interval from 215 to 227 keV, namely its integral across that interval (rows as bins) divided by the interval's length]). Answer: 121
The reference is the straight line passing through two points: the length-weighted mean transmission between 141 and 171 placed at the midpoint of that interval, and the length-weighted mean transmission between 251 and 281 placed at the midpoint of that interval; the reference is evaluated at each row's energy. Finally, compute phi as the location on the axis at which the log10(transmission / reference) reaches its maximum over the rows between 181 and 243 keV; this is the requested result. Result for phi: 242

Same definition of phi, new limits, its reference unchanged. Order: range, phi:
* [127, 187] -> 128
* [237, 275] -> 242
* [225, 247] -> 242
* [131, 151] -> 132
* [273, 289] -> 282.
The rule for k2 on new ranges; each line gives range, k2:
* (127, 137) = 0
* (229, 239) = 2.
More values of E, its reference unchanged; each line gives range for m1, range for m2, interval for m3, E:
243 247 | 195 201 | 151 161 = -2388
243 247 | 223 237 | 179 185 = -1115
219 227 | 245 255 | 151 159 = -4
